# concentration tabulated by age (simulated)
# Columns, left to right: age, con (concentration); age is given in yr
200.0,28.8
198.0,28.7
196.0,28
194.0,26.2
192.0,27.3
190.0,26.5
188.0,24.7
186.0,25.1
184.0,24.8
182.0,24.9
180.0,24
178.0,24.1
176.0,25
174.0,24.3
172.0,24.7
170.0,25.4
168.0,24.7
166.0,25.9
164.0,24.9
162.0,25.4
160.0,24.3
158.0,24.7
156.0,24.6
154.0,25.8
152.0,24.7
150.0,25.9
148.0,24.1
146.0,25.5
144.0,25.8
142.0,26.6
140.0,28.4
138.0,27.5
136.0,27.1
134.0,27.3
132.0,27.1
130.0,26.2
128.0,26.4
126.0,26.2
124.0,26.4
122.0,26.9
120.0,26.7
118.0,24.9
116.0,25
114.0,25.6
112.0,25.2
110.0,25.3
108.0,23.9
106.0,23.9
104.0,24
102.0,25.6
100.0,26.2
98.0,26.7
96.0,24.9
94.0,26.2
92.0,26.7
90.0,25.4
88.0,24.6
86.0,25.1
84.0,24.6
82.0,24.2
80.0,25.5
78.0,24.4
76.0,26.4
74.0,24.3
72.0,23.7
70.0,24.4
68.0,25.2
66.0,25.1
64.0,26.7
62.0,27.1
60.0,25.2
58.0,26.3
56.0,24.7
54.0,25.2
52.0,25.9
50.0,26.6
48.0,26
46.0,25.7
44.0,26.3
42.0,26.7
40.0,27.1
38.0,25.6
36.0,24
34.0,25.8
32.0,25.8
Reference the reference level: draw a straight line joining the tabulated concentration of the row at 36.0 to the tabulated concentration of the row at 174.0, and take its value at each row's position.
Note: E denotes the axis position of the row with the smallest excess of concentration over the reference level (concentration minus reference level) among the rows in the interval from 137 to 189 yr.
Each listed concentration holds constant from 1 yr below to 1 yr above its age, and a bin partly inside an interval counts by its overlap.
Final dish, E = 180.0 yr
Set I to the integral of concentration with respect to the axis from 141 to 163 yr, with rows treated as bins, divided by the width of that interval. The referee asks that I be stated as 25.2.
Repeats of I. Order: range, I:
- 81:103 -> 25.5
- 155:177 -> 24.9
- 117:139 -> 26.6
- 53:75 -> 25.3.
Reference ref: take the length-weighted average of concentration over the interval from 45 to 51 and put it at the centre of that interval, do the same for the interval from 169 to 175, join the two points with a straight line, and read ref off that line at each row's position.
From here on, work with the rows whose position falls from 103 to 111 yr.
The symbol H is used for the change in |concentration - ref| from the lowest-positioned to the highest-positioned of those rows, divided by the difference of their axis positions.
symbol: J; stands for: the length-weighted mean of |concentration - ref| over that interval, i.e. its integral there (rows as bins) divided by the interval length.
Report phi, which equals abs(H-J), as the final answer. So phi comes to 1.43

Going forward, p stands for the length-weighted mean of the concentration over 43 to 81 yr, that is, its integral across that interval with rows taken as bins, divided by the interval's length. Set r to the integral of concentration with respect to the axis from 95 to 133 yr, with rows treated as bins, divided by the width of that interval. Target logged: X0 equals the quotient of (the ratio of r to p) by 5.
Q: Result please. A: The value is 0.2010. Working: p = 25.5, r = 25.6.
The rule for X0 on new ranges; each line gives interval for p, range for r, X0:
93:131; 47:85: 0.1981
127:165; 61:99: 0.1955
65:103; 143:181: 0.1977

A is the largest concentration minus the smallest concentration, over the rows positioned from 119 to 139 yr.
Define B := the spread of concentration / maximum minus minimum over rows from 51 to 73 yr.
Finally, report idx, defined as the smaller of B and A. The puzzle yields 1.3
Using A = 1.3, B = 3.4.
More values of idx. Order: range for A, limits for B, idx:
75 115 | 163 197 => 2.8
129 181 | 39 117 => 3.4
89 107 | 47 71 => 2.7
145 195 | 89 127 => 3.0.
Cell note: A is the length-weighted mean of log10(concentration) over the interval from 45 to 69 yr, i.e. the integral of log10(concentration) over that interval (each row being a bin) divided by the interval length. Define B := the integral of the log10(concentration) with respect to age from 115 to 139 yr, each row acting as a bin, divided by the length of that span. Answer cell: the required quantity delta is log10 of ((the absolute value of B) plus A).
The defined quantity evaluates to 0.452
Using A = 1.412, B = 1.423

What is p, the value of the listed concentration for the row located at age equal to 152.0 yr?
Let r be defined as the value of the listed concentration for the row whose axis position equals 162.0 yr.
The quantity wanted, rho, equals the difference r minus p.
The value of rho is 0.7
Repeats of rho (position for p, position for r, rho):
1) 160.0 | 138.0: 3.2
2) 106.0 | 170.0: 1.5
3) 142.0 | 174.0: -2.3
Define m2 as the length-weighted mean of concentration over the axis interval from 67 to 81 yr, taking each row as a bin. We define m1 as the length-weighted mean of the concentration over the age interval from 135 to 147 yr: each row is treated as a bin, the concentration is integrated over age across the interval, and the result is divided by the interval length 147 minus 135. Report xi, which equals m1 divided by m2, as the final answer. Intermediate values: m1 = 26.8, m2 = 24.8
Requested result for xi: 1.08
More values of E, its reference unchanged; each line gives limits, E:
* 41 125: 72.0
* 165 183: 180.0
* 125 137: 130.0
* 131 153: 148.0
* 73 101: 82.0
